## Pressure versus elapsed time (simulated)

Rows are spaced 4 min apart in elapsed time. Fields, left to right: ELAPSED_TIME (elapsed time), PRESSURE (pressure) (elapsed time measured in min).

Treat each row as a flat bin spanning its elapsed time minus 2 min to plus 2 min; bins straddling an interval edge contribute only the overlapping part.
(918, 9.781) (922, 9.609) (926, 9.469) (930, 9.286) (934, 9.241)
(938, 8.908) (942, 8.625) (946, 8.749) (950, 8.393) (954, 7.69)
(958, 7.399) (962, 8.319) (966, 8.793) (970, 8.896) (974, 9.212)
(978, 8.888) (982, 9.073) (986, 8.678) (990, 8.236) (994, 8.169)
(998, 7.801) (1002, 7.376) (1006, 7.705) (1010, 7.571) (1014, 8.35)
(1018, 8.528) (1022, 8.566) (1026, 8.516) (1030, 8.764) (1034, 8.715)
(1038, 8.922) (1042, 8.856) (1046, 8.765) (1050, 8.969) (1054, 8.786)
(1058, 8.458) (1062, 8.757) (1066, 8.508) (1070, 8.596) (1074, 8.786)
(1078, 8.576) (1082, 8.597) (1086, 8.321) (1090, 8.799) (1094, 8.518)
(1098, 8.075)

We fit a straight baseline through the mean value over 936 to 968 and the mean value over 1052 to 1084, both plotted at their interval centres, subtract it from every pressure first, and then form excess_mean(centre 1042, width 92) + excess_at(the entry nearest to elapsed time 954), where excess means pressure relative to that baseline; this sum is -0.78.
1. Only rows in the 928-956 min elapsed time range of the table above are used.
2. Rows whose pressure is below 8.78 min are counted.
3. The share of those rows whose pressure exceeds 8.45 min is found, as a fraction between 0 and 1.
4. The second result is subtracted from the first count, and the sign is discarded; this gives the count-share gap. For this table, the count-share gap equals 3.3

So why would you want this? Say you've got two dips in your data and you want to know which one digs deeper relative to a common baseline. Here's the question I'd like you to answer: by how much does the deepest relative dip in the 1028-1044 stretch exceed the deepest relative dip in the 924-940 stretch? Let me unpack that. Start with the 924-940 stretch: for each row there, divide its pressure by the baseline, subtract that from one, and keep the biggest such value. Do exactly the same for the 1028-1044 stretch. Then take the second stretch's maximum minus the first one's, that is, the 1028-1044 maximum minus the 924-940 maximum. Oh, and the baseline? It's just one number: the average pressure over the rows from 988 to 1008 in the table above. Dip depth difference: 0.025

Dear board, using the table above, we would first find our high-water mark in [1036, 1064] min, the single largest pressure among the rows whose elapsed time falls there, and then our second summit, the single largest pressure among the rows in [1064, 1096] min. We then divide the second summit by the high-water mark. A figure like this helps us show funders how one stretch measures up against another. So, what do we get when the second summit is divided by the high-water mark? 0.98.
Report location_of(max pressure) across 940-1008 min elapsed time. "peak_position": 974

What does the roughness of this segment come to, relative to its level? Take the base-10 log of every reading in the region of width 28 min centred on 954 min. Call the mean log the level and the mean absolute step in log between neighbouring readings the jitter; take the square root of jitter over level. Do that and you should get 0.167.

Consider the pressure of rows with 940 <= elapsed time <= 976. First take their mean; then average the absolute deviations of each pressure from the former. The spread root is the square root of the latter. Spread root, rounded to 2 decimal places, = 0.67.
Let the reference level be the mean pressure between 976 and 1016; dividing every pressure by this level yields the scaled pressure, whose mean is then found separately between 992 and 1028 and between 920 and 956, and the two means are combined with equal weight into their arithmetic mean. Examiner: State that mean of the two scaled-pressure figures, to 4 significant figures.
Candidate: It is 1.035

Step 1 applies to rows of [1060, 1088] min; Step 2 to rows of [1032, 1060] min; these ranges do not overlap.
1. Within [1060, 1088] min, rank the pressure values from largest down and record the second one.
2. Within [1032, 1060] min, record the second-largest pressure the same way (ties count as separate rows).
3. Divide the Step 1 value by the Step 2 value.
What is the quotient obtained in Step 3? 0.98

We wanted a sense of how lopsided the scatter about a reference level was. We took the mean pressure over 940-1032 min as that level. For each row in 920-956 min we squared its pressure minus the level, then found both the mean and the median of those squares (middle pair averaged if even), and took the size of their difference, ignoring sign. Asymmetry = 0.15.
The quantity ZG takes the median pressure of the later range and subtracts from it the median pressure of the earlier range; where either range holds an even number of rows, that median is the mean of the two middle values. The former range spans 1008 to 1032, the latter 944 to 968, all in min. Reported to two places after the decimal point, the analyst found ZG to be 0.17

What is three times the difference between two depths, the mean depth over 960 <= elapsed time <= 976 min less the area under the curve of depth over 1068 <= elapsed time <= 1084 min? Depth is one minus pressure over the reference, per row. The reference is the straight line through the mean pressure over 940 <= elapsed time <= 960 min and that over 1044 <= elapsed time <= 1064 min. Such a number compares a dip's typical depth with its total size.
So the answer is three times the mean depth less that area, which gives -1.4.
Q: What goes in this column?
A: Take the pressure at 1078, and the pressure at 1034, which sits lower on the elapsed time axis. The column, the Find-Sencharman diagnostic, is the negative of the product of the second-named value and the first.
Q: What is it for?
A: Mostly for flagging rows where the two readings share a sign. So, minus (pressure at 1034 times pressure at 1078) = -75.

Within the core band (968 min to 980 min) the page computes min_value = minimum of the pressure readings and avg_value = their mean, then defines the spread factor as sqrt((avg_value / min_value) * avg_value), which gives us 3.018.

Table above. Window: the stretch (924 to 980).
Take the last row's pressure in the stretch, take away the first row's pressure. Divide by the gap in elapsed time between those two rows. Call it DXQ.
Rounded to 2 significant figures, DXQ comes -0.011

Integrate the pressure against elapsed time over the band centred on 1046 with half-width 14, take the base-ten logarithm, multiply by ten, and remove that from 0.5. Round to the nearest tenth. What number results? -23.4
